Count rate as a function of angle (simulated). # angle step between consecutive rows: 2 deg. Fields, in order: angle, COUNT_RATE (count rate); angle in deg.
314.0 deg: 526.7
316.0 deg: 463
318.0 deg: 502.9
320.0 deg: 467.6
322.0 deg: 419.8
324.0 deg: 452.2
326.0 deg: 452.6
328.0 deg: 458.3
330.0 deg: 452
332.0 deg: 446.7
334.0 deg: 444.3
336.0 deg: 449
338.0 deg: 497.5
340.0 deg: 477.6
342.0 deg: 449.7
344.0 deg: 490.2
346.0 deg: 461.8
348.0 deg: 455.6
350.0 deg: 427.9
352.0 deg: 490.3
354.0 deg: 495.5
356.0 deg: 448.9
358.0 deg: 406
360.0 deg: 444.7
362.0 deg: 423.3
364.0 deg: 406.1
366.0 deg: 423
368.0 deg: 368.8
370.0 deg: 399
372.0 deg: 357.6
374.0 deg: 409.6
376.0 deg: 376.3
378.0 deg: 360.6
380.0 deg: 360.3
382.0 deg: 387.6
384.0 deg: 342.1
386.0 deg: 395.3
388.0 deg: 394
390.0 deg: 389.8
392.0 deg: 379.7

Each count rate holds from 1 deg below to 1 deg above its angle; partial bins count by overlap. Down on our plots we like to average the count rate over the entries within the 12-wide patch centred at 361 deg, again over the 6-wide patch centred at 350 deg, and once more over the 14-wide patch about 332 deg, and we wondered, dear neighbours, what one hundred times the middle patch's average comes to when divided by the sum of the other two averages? 52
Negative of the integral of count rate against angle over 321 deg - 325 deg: -1744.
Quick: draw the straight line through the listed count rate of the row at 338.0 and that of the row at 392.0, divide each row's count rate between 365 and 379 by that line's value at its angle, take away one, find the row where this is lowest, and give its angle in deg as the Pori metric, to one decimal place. 372.0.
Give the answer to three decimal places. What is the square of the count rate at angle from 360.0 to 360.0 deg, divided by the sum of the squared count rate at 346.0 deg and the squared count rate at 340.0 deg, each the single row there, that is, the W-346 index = 0.448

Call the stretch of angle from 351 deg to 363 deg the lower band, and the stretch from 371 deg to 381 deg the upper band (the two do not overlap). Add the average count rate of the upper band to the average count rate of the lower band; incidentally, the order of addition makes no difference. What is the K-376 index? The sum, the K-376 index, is 824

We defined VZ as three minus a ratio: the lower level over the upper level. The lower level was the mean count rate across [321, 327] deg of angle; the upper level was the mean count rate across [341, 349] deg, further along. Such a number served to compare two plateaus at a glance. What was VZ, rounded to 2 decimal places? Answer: 2.05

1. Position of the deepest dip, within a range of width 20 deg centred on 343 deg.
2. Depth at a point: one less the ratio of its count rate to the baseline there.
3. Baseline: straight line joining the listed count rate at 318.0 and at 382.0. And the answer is 334.0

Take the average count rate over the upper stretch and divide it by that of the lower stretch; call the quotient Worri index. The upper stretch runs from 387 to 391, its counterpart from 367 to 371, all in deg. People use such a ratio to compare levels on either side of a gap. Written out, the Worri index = 1.02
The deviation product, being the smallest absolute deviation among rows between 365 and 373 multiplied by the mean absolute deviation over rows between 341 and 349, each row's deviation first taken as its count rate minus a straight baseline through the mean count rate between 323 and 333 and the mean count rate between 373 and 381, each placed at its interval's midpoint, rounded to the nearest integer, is 439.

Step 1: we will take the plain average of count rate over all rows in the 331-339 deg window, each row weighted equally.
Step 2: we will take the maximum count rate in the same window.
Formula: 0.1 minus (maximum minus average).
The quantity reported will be -38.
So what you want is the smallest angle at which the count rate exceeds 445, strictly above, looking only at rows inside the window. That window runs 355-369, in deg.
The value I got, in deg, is 356.0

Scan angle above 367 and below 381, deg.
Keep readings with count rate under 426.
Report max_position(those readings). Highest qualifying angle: 380.0 deg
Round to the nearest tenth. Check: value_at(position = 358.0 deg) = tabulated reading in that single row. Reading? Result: 406.0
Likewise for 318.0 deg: 502.9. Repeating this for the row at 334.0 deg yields 444.3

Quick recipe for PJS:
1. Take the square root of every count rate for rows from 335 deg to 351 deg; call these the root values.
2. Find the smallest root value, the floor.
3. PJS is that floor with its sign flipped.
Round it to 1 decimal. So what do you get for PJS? -20.7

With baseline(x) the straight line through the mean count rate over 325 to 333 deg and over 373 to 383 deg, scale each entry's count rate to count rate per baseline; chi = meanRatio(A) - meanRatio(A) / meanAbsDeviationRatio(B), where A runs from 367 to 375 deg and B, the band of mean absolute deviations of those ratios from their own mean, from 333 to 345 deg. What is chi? -17.7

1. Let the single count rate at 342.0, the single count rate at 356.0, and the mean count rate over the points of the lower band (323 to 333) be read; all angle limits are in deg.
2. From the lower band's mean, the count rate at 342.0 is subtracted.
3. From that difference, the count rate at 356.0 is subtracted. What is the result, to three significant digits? -446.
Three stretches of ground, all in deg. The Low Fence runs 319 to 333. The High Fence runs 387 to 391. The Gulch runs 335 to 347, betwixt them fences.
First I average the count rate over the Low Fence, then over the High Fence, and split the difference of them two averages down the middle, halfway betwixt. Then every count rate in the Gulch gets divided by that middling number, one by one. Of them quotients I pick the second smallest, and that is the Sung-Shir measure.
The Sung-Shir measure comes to 1.07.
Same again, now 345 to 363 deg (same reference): 1.01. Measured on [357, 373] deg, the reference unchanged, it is 0.88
